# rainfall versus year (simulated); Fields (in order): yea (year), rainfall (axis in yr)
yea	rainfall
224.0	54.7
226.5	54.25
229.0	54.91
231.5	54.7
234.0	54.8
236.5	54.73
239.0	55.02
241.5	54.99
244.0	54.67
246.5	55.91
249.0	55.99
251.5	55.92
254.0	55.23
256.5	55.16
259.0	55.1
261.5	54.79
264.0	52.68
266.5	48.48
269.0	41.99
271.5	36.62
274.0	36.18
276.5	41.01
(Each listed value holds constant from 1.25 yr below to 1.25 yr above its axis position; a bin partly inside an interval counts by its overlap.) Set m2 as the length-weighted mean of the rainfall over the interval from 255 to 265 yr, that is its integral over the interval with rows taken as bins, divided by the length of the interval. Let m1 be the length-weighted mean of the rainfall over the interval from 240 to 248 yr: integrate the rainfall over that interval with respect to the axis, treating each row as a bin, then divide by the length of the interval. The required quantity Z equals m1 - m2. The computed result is 1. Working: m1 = 55.2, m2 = 54.5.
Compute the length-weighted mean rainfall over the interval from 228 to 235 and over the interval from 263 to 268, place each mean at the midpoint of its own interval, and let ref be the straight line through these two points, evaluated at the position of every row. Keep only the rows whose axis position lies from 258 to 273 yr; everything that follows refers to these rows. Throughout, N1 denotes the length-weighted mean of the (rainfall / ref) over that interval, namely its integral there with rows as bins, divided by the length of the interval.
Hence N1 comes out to 0.96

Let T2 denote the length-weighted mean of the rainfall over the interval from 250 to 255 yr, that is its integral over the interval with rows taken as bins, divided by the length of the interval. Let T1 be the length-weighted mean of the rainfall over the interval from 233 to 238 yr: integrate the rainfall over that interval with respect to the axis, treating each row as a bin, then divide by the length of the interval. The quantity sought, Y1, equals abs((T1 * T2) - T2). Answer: 2991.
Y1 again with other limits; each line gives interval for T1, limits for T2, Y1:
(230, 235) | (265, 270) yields 2460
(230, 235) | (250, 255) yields 2990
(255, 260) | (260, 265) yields 2916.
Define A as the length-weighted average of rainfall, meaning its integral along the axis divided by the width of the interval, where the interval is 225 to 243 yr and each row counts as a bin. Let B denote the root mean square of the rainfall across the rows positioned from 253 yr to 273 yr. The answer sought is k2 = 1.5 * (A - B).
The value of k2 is 6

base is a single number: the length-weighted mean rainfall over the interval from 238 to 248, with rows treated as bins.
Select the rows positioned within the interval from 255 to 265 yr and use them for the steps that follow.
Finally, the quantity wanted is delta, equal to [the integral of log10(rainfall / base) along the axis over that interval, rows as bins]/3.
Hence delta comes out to -0.018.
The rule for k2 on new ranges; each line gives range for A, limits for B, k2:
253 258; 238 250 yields 0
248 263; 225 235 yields 1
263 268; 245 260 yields -8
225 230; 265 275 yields 20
